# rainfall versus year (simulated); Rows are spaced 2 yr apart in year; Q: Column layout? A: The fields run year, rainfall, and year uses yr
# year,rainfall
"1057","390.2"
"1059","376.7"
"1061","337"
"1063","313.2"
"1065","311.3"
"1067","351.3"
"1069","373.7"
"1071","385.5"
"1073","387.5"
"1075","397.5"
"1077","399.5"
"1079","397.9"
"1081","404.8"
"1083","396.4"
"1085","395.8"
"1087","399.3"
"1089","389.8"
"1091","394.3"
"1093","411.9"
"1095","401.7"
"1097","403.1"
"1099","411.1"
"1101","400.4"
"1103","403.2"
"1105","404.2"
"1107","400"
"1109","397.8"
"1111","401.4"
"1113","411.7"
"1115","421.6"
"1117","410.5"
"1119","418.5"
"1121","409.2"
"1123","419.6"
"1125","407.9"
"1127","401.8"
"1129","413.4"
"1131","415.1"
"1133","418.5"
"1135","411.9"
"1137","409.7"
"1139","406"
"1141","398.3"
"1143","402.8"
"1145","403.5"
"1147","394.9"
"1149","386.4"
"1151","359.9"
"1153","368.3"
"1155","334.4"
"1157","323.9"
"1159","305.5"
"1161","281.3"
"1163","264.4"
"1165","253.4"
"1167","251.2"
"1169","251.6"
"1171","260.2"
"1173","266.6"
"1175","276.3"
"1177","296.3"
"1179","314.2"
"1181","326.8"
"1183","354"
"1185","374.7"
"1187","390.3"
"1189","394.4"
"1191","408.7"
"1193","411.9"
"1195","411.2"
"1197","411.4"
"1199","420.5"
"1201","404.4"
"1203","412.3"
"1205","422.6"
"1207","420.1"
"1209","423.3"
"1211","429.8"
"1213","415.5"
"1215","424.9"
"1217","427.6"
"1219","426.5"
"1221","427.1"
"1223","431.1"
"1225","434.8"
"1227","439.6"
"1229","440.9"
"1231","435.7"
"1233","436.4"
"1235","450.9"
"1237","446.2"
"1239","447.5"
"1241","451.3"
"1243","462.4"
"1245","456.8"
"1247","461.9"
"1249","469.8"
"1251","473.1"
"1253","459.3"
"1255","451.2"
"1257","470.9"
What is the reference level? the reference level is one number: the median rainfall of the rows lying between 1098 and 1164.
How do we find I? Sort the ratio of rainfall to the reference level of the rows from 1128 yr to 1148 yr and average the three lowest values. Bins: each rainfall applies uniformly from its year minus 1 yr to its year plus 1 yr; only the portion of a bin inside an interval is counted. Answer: 0.99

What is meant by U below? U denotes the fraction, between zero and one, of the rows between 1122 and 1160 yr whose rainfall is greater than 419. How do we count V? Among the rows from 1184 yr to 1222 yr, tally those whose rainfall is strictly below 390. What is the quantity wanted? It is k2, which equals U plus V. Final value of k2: 1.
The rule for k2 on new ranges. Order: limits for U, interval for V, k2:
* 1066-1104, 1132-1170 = 11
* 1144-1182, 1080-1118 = 1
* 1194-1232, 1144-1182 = 18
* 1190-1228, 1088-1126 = 2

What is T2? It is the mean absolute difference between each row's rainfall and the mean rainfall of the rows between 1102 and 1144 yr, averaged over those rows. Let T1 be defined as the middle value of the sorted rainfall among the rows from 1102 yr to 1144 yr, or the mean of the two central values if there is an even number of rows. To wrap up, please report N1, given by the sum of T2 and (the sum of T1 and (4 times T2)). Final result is 440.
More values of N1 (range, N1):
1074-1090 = 411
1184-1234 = 485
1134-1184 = 585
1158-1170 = 344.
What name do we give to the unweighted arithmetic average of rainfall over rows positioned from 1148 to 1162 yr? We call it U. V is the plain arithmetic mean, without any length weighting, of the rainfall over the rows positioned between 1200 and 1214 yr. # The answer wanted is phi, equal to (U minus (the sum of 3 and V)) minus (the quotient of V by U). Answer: -85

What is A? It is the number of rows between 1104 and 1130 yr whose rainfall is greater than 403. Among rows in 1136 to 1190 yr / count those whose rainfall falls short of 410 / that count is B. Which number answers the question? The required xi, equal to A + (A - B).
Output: -9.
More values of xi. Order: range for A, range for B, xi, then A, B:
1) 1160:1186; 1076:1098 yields -10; 0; 10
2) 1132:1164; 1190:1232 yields 8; 5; 2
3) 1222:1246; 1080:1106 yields 13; 12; 11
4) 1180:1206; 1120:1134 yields 13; 8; 3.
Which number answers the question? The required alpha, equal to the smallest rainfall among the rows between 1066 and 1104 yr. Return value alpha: 351.3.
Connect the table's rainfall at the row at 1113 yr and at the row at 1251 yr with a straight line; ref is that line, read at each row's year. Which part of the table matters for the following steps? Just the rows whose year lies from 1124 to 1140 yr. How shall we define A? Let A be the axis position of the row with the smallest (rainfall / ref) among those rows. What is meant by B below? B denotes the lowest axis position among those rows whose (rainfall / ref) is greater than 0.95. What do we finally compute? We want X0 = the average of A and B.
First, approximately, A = 1139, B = 1125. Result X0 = 1132 yr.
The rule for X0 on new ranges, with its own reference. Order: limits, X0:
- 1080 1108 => 1085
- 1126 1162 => 1144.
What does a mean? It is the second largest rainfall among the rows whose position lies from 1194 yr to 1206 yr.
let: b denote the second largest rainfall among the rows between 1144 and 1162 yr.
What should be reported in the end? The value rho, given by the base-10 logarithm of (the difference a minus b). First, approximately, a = 420.5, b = 394.9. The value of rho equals 1.41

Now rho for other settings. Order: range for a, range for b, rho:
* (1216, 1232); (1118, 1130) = 1.32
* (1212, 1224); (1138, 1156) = 1.38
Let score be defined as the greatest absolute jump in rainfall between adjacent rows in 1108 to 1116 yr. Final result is 10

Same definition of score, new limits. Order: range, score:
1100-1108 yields 4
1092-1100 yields 10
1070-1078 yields 10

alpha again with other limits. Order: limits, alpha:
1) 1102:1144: 397.8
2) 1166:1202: 251.2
